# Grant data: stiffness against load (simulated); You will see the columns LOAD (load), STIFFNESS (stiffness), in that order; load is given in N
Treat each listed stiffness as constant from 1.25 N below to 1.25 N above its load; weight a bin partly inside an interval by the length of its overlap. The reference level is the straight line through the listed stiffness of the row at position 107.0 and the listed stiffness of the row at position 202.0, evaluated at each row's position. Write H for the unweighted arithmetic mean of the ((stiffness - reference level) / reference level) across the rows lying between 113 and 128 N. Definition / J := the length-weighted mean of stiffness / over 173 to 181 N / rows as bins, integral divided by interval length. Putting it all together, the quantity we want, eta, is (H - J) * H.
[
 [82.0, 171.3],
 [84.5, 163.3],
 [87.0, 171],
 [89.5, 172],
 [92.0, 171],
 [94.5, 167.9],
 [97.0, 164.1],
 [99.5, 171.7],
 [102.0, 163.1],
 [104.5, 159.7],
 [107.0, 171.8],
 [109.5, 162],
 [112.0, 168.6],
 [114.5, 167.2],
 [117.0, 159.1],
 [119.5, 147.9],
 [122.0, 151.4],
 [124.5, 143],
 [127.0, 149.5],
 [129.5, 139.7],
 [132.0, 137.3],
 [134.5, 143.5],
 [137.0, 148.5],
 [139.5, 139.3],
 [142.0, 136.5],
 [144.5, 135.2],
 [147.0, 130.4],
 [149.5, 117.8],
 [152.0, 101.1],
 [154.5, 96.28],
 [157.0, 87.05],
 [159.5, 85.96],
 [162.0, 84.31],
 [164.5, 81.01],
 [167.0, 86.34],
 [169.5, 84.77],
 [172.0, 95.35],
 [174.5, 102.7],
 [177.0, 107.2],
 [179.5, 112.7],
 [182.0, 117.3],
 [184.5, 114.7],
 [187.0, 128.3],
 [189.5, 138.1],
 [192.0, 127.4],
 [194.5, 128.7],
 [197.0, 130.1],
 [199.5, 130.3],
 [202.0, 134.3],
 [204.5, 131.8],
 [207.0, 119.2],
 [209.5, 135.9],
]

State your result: 9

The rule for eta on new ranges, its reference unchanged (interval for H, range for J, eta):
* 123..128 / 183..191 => 14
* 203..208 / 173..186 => 6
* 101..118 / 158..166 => 3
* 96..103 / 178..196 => 6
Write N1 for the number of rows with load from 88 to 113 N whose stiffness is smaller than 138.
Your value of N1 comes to 0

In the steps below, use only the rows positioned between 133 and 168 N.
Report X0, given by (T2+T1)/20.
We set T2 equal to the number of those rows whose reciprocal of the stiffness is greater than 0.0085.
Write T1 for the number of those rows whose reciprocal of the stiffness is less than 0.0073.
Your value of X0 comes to 0.50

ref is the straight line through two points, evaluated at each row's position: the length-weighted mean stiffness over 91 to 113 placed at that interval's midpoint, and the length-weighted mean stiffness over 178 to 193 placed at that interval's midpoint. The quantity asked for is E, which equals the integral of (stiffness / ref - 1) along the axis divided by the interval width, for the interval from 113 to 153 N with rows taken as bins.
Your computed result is -0.06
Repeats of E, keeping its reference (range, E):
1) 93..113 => 0.00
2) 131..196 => -0.15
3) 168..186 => -0.17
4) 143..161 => -0.23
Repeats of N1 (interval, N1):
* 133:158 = 7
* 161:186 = 10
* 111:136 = 1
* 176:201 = 9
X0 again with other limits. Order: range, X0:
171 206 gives 0.35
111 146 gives 0.60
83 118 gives 0.70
